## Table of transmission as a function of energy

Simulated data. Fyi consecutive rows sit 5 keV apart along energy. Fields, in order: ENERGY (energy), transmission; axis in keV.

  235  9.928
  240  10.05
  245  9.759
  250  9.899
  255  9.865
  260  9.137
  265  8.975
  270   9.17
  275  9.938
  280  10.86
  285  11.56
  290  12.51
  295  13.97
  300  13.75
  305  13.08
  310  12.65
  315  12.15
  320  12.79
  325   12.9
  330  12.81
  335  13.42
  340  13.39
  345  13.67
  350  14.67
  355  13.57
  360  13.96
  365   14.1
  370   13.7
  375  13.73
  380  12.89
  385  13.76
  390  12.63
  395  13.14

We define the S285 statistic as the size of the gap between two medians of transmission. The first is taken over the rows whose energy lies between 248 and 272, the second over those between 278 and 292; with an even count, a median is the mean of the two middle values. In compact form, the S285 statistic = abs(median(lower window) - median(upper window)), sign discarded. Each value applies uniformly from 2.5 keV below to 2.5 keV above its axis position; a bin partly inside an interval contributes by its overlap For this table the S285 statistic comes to 2.4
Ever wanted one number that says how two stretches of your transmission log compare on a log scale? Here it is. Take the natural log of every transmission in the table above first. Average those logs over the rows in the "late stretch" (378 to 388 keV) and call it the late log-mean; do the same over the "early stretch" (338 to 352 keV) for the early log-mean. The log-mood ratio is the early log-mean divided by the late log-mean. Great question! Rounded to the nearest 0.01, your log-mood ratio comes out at 1.02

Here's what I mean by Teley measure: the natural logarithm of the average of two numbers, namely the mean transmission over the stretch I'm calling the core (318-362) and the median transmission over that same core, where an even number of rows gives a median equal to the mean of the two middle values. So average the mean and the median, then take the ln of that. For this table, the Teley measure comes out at 2.60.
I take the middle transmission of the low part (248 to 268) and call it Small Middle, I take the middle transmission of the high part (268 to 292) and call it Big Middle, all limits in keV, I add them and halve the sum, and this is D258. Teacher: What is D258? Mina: 10.2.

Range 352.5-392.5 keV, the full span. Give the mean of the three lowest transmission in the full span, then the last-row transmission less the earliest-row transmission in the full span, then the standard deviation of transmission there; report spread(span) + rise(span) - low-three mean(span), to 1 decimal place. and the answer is -13.5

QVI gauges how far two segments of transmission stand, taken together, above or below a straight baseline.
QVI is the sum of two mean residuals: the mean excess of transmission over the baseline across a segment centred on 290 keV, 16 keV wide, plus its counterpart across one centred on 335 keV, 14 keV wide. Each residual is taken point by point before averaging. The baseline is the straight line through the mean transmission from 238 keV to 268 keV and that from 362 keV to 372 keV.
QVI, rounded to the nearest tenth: 2.2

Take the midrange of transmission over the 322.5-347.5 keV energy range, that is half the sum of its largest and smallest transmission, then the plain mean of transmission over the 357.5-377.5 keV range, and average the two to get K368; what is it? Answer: 13.6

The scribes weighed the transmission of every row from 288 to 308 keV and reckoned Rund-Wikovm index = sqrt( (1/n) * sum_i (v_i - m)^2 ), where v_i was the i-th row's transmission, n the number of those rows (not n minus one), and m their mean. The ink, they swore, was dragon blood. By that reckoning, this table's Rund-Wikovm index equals 0.57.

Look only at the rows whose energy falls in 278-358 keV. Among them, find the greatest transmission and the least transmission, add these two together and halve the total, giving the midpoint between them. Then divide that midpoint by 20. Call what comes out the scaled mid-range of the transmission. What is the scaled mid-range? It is 0.64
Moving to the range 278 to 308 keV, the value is 0.62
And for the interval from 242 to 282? 0.50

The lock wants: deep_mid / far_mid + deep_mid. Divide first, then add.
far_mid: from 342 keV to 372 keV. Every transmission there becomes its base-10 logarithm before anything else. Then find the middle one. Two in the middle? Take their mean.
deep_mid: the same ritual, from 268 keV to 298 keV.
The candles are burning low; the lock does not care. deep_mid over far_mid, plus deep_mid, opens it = 1.97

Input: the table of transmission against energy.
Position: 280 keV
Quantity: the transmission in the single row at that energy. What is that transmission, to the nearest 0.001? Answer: 10.860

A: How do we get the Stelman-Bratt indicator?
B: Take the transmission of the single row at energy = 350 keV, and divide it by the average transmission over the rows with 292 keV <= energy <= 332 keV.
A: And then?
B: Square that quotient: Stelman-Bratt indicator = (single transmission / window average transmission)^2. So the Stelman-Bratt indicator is 1.27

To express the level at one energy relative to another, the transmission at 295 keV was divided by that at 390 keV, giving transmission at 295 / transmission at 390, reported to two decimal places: 1.11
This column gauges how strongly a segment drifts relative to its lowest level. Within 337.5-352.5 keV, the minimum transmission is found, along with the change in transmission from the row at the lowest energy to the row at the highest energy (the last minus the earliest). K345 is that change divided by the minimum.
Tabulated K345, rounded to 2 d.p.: 0.10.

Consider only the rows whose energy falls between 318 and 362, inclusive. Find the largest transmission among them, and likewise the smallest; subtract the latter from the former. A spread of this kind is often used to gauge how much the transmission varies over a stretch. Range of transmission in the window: 1.88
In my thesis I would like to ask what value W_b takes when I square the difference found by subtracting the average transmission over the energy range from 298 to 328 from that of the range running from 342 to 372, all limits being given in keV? 1.1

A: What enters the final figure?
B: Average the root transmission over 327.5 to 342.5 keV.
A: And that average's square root 1.91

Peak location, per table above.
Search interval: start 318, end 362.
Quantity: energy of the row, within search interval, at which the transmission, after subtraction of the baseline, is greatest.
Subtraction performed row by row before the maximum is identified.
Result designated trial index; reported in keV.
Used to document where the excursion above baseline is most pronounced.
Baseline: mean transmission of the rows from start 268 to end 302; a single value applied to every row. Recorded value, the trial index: 350 keV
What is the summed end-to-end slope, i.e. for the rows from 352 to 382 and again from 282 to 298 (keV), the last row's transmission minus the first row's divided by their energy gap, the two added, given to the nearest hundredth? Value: 0.21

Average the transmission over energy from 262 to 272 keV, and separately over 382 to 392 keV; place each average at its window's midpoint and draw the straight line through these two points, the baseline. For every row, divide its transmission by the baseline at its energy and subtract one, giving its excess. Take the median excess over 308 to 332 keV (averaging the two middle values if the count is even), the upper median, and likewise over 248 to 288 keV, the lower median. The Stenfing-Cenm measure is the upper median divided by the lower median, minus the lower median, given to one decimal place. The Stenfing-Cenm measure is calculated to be 1.5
